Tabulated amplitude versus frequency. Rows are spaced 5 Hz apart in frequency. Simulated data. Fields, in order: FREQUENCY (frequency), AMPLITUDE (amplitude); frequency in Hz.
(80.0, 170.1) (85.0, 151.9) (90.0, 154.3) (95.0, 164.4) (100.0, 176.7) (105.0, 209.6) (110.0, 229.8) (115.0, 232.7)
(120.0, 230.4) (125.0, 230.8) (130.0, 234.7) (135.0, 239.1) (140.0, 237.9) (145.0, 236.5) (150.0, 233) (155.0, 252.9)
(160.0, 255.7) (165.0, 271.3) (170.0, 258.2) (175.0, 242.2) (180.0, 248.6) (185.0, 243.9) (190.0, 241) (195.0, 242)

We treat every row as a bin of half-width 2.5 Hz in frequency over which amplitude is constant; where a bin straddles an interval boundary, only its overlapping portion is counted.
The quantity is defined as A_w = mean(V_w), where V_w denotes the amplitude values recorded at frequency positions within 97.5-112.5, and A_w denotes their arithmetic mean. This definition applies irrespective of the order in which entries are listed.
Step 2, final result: 205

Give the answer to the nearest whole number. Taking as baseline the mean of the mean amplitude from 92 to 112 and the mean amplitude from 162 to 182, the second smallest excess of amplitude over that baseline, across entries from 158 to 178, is 31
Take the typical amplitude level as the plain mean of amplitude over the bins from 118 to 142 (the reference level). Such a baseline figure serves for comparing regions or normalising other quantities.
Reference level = 235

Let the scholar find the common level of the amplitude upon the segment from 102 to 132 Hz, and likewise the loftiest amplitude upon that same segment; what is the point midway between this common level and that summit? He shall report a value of 231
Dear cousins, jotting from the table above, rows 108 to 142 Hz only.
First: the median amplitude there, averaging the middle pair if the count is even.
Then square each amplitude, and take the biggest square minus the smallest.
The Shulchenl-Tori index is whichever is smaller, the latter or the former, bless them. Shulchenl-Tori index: 233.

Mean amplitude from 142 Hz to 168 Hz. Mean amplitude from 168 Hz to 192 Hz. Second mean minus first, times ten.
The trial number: -31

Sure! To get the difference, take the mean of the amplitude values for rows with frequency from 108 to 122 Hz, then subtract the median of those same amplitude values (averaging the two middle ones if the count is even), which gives 0.6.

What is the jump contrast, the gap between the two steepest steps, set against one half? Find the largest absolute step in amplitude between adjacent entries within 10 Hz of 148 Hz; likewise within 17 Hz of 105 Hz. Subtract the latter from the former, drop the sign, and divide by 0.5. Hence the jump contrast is 26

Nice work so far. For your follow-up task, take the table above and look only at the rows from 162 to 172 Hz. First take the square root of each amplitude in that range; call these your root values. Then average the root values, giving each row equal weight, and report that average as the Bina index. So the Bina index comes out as 16.3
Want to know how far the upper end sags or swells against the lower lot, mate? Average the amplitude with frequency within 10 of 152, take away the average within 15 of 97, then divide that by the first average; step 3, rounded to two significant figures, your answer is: 0.26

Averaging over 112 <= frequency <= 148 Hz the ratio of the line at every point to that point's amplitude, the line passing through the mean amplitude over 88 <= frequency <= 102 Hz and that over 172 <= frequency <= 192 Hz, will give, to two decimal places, 0.84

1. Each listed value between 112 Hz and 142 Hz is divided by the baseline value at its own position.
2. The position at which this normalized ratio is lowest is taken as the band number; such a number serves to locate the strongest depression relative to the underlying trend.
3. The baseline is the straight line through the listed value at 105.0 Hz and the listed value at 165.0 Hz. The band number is 140.0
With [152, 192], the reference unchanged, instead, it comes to 190.0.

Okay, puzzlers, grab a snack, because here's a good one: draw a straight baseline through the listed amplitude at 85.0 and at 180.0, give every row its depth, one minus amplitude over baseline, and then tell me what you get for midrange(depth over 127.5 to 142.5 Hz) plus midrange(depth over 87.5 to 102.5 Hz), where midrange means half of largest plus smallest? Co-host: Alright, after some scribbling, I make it -0.19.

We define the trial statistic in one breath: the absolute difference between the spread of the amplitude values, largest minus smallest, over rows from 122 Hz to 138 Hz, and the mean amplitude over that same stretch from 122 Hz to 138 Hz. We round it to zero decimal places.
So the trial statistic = 227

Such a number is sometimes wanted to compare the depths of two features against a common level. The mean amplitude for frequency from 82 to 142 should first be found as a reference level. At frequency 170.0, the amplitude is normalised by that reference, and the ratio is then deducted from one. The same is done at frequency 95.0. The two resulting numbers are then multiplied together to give -0.051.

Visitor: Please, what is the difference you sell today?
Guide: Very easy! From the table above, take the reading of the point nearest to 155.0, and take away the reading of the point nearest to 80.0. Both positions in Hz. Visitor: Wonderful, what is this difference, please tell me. 83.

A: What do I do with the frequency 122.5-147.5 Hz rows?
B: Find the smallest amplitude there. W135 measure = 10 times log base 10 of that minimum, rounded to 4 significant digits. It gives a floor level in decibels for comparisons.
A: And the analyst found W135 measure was 23.63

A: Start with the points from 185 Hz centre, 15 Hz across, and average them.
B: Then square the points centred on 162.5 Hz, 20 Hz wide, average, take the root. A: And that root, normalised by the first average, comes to 1.06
